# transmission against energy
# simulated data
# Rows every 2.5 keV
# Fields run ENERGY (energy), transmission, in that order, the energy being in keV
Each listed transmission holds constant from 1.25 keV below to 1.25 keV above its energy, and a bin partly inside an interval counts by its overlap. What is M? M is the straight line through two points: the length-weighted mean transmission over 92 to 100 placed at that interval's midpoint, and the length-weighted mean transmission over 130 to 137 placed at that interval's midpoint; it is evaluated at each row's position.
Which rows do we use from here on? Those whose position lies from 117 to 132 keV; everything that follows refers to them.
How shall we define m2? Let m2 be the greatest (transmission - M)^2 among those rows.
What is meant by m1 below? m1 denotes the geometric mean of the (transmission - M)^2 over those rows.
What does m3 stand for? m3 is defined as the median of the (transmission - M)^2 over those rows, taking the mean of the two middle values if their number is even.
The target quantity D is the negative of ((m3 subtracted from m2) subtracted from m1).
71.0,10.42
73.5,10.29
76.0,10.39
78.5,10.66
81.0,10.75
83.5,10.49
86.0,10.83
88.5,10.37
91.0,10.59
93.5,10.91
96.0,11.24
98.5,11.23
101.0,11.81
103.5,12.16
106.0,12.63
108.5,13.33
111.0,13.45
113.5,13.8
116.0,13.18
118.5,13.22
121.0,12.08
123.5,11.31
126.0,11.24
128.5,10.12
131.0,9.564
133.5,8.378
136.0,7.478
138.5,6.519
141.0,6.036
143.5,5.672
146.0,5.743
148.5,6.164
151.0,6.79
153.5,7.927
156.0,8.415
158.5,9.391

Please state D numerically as 5.0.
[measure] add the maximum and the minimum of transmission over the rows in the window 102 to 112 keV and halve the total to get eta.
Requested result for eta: 12.8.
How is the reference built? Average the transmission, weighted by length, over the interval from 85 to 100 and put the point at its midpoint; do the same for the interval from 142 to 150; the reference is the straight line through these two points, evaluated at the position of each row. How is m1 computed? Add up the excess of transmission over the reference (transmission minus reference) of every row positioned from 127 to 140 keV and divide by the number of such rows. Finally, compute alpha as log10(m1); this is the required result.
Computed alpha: 0.1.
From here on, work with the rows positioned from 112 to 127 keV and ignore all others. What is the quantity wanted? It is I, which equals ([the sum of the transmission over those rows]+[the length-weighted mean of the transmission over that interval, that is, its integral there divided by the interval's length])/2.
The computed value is 44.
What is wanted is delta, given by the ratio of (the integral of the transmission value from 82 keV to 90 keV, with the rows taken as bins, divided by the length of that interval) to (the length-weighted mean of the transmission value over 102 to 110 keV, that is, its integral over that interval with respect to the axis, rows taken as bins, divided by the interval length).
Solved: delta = 0.83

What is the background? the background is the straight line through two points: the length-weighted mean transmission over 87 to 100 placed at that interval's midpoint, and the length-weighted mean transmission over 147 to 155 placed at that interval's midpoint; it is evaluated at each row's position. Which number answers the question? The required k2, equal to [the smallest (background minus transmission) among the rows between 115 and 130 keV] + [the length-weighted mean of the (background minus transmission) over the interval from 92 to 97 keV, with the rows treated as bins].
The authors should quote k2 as -4.3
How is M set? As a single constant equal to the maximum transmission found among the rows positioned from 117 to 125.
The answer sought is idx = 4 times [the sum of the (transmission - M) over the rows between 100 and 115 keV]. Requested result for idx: -9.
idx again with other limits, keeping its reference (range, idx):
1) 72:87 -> -64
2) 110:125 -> -9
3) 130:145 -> -143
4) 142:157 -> -154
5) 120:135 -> -67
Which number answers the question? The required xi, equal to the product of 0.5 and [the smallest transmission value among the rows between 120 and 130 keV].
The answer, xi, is 5.06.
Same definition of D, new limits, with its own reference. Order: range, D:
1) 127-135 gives 0.6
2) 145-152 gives 0.8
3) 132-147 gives 0.4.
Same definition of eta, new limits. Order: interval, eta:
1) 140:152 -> 6.2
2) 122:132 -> 10.4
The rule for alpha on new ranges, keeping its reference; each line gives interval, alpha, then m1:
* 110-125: 0.6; 4.3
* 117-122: 0.6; 4.3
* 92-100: -0.2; 0.6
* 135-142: -1.1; 0.1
